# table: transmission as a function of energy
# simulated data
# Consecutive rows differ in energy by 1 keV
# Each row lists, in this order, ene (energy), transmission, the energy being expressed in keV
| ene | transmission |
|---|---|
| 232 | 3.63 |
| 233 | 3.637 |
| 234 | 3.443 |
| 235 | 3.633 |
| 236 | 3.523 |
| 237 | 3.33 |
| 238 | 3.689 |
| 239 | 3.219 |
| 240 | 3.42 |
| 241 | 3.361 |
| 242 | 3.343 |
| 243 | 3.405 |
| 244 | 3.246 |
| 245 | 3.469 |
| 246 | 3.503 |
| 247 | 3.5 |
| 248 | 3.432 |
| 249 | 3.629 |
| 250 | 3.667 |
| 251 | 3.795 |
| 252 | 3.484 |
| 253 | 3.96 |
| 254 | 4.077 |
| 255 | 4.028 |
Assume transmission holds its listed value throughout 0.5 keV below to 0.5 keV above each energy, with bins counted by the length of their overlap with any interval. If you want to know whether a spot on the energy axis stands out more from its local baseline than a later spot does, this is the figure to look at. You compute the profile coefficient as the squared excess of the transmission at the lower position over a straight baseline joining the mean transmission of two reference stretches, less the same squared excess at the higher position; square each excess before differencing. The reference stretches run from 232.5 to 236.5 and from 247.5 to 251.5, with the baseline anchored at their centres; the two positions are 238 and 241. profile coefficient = -0.04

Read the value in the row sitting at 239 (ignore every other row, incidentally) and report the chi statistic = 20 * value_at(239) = 64.4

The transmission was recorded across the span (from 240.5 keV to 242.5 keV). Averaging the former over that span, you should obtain 3.35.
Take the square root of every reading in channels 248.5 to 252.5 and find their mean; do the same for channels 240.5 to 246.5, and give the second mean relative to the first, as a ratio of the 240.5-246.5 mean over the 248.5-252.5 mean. 0.964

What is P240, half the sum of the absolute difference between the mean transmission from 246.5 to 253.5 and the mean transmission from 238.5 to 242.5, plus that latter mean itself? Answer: 1.82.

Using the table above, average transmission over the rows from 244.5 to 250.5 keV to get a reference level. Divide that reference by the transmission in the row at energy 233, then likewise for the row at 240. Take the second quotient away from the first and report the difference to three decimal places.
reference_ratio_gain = -0.062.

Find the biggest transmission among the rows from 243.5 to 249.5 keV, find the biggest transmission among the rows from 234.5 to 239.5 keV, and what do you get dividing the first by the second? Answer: 0.98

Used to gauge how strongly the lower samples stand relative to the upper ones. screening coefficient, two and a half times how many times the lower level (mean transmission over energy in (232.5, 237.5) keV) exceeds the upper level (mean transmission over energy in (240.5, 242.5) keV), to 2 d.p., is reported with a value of 2.62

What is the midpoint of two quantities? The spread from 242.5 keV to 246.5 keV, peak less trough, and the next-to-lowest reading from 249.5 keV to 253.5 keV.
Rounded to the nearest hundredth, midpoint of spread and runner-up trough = 1.96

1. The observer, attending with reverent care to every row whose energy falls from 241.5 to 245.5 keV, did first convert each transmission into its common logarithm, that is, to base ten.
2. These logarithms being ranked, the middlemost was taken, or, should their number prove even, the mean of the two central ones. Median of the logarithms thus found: 0.53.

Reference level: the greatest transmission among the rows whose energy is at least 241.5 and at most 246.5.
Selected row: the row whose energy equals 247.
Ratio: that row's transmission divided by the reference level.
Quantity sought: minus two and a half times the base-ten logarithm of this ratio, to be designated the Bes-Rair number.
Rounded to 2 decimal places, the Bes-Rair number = 0.00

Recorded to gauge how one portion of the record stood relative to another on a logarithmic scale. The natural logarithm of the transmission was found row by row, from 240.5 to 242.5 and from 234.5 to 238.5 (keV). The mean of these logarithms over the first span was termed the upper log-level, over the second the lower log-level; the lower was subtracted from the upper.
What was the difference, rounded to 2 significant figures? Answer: -0.055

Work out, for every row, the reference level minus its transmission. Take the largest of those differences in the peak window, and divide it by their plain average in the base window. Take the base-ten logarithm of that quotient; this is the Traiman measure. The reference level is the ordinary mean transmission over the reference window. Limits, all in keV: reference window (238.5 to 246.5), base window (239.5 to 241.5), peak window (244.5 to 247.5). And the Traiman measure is 0.70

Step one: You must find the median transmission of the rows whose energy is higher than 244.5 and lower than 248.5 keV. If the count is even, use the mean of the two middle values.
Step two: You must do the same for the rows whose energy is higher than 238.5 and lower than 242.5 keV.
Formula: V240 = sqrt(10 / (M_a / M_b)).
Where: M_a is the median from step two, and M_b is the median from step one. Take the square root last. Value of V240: 3.22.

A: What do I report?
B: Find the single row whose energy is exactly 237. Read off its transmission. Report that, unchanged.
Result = 3.33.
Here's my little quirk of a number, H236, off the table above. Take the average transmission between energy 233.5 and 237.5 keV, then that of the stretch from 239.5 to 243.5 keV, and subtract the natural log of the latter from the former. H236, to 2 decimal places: 2.26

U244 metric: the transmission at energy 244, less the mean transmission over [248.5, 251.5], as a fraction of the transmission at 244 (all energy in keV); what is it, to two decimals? -0.14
